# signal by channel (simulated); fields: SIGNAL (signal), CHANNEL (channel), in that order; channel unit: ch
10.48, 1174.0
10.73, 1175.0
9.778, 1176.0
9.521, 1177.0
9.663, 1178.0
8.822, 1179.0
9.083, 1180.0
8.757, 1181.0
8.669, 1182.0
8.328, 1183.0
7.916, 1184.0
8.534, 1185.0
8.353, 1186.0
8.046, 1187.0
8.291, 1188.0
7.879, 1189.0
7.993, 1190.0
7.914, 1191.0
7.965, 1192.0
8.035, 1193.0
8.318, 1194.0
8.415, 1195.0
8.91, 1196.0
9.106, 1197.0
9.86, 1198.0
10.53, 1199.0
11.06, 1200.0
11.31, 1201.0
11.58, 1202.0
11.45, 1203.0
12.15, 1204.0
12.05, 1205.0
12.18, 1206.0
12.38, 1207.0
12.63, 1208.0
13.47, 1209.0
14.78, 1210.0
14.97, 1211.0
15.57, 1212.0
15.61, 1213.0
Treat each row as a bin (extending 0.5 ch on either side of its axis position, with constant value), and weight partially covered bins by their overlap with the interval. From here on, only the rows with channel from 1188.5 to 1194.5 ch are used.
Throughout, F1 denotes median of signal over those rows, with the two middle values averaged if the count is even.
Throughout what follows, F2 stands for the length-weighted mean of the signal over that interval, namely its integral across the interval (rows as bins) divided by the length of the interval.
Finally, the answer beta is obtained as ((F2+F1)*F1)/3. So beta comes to 43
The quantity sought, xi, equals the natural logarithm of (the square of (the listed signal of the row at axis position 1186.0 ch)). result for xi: 4.25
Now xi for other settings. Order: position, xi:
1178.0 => 4.54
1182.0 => 4.32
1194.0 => 4.24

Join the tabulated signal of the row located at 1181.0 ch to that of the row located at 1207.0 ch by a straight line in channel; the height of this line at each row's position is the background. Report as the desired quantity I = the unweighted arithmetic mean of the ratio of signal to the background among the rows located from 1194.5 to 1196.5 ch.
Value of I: 0.80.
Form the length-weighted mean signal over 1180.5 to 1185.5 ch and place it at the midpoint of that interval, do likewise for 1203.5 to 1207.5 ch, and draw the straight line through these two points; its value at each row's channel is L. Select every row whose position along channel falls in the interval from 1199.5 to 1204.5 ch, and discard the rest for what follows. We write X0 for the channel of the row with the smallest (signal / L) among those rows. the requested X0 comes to 1203.0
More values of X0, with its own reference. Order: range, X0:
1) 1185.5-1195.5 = 1193.0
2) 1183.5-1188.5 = 1187.0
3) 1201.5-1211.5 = 1203.0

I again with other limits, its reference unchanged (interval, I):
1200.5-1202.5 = 0.99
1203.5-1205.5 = 1.01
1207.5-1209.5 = 1.04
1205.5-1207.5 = 1.00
